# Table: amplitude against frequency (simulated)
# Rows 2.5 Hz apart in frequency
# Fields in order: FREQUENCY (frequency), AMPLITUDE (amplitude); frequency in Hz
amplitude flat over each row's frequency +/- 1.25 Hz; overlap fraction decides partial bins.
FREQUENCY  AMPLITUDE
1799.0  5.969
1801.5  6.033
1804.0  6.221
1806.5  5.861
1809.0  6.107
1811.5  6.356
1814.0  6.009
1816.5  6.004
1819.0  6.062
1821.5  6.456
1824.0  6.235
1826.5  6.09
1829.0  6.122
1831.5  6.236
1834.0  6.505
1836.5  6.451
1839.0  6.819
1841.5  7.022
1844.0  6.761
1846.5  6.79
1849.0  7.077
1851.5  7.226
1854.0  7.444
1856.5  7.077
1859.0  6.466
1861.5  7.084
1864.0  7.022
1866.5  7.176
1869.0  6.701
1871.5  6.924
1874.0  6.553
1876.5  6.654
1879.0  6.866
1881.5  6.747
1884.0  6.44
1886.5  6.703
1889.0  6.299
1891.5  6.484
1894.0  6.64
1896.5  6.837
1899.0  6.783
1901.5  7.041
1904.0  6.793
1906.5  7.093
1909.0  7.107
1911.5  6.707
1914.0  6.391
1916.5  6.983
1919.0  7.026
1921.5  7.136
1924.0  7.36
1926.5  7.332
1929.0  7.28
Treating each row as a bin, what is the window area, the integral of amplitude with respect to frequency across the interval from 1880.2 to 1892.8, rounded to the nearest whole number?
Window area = 82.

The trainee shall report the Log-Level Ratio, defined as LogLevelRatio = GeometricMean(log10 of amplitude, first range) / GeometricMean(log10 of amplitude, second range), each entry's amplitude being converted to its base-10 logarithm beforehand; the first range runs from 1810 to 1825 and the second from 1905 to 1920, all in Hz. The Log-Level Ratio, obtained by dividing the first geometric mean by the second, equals 0.94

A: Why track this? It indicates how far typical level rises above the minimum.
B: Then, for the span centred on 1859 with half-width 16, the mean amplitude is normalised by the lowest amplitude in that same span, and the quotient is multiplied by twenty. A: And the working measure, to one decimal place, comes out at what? 21.5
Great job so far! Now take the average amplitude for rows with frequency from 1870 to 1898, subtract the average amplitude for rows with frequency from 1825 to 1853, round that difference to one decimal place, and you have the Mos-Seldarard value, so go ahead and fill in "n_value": 0.0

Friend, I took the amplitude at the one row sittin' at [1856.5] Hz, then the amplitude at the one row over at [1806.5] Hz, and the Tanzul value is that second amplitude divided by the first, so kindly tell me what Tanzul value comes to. 0.83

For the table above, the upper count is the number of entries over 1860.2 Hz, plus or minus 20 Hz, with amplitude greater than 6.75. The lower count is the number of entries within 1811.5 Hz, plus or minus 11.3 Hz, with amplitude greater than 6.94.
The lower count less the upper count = -12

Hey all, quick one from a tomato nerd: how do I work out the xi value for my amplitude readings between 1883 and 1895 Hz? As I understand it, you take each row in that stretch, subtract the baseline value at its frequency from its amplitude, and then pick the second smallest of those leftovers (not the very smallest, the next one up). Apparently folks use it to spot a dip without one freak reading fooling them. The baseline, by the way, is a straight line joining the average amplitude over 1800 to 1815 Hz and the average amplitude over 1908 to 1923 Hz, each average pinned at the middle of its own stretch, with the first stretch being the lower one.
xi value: -0.2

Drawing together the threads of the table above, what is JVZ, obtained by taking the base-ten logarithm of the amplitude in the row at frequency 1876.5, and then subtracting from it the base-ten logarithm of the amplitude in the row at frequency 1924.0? -0.04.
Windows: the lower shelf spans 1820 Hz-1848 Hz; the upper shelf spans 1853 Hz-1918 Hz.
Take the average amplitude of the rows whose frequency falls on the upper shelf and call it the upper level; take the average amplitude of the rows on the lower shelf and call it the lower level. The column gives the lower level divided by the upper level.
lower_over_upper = 0.95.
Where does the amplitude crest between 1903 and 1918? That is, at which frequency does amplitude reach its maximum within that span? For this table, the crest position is 1909.0 Hz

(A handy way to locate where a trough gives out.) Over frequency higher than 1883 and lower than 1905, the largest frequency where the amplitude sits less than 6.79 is 1899.0 Hz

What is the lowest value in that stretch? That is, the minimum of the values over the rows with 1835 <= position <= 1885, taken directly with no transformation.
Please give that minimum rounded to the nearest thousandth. 6.440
